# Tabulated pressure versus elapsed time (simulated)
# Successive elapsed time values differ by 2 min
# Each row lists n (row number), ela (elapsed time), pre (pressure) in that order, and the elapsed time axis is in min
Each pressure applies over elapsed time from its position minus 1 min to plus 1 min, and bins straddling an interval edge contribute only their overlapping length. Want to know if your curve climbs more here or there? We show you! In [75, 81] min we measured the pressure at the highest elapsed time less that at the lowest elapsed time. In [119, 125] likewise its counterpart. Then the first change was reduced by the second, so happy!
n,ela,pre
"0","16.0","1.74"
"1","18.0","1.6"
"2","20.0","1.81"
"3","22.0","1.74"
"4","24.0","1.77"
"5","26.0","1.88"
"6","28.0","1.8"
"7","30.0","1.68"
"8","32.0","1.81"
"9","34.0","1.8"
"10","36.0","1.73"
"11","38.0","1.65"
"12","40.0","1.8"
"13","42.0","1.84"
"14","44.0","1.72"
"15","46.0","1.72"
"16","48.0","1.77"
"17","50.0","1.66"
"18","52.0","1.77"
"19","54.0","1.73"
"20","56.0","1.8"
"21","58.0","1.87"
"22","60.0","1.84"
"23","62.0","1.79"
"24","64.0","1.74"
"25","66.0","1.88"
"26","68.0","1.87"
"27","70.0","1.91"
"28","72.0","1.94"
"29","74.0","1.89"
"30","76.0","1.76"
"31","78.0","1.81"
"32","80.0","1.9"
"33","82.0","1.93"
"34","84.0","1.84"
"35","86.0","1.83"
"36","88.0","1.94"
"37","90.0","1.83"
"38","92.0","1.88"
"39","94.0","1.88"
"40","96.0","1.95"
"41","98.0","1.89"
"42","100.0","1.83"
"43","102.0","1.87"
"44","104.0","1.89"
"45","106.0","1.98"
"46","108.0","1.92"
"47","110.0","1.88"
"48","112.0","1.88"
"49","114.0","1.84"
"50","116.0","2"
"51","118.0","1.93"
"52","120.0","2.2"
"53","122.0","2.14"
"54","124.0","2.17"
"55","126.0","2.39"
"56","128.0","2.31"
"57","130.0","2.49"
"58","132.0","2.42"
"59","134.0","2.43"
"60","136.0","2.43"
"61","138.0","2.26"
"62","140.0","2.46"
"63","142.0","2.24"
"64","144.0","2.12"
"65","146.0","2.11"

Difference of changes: 0.17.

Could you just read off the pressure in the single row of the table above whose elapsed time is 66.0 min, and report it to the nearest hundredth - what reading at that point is 1.88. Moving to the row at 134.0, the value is 2.43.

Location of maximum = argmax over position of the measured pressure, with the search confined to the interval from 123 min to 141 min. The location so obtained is 130.0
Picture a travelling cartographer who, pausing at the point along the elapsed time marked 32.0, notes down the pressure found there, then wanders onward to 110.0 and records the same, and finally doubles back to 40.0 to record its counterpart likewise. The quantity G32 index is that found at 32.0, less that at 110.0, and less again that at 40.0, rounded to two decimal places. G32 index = -1.87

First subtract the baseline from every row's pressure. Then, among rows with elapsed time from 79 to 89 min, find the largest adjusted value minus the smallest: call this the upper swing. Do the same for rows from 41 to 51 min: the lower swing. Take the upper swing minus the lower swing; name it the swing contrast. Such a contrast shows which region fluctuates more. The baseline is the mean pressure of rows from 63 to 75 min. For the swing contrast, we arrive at -0.070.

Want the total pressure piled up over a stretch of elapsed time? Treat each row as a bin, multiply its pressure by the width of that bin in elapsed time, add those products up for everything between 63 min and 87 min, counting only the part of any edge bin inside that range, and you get 45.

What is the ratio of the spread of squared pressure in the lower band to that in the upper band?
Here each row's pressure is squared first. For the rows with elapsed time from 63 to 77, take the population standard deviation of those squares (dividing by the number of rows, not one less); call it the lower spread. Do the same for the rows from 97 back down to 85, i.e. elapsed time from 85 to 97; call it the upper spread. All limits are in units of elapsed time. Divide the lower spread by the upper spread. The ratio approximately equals 1.4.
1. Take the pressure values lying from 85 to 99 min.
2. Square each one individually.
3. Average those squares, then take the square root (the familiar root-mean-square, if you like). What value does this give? 1.886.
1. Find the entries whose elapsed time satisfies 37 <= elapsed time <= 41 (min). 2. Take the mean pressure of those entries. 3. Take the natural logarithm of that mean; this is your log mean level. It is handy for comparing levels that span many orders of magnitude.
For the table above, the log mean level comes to 0.55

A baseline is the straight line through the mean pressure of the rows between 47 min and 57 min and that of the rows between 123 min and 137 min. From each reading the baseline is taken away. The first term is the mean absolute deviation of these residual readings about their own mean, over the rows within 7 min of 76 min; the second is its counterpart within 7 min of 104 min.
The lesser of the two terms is 0.033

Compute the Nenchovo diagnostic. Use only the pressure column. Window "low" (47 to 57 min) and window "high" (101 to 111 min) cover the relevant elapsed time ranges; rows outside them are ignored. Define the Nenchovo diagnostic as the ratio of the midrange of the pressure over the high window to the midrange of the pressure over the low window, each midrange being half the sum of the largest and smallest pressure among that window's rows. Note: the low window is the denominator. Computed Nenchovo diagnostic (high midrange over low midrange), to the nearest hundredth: 1.11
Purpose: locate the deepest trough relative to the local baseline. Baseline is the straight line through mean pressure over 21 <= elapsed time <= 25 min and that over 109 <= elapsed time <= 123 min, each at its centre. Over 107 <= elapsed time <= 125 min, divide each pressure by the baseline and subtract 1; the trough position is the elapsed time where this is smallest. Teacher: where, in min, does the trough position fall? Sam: 114.0 min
